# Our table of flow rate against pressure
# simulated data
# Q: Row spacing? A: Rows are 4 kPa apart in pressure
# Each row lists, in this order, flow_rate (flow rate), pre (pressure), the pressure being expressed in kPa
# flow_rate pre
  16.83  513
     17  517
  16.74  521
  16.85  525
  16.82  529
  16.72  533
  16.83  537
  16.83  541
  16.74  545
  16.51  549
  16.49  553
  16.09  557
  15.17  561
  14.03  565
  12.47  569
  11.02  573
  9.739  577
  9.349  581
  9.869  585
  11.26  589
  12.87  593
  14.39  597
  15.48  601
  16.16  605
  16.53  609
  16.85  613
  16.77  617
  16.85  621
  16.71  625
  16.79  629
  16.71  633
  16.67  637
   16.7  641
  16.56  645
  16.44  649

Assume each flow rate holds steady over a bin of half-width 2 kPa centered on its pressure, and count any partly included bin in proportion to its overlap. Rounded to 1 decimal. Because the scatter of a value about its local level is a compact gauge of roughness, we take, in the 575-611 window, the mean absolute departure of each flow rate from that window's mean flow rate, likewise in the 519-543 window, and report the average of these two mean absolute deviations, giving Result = 1.3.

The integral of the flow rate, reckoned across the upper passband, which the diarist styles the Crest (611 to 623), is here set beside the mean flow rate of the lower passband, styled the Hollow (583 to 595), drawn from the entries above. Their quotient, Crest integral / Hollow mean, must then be 17.8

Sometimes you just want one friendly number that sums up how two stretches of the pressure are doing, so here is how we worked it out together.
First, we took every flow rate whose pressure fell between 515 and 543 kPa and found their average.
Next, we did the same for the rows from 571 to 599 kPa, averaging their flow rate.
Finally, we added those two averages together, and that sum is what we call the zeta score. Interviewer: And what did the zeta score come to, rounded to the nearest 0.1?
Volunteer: 28.0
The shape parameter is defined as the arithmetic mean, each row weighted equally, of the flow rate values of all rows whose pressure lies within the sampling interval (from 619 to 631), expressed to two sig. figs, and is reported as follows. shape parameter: 17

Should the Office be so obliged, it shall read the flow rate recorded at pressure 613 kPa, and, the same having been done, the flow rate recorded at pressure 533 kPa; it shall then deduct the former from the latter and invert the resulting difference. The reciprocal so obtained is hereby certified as -7.7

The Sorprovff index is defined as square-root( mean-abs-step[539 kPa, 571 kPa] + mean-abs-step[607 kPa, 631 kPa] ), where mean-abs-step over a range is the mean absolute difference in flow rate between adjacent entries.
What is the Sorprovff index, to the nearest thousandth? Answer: 0.873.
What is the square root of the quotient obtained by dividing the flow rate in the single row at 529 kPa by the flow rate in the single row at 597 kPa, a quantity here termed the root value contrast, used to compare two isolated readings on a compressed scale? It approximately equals 1.081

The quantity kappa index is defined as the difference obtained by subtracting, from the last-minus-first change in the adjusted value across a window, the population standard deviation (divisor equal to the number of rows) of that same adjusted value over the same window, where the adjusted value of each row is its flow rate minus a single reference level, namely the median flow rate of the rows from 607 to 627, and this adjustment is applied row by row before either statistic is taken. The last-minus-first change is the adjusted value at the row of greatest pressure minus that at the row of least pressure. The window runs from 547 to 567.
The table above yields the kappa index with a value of -3.4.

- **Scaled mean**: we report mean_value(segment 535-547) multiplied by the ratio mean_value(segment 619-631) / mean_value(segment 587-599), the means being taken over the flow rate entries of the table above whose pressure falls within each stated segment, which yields 22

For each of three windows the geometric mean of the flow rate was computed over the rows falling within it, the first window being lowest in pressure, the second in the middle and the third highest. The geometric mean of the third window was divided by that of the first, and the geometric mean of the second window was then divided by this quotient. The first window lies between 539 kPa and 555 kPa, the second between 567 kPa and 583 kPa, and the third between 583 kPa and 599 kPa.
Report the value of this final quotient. 15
